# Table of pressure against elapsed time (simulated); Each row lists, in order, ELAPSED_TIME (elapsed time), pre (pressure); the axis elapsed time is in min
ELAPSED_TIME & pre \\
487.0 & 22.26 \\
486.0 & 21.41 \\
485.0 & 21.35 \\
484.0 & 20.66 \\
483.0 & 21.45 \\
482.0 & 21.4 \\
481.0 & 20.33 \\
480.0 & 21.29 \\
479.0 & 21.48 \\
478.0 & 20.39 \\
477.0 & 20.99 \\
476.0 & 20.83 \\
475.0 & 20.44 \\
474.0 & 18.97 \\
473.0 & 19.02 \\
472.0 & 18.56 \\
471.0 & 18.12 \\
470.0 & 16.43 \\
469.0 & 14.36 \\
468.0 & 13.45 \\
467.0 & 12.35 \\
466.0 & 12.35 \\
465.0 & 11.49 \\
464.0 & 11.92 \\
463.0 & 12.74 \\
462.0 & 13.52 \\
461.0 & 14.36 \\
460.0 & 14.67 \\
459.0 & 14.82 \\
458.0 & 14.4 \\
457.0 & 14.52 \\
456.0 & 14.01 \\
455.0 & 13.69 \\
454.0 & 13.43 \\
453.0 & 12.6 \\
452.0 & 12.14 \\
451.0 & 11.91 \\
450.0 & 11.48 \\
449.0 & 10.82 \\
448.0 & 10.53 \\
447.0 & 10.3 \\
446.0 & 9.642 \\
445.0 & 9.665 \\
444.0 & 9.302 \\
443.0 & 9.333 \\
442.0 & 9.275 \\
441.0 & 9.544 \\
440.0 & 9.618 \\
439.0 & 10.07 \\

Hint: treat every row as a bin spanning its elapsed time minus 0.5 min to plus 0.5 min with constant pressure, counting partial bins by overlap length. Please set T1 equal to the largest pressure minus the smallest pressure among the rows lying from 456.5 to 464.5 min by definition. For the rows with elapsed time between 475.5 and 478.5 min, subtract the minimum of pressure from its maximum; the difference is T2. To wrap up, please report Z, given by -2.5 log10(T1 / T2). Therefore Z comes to -1.7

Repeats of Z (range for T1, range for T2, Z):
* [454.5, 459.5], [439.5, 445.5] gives -1.2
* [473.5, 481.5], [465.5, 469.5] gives -0.2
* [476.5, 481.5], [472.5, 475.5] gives 0.3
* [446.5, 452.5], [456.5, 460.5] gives -1.6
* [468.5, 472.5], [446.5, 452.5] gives -0.9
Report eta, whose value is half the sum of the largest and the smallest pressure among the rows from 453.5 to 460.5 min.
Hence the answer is 14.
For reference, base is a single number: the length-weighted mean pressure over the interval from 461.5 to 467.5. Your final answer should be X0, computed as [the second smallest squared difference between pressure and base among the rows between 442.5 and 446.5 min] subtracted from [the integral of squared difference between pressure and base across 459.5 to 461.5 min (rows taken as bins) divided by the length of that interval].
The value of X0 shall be -3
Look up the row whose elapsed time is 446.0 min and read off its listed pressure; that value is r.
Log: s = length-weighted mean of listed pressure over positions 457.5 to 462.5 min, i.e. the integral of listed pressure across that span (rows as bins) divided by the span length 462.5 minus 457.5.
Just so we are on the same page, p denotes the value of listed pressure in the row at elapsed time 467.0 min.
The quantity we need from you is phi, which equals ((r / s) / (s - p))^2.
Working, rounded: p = 12.35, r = 9.642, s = 14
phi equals 0.11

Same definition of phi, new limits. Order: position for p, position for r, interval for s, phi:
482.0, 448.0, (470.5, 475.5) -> 0.05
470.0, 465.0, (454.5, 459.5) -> 0.14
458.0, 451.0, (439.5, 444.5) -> 0.06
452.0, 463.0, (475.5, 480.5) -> 0.00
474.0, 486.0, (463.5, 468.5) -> 0.07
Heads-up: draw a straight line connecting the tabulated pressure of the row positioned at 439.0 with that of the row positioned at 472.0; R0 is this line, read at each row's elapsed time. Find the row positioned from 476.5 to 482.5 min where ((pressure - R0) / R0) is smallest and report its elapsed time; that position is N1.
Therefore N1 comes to 481.0 min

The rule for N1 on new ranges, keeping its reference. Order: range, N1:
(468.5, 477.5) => 469.0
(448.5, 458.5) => 449.0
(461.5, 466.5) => 465.0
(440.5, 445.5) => 444.0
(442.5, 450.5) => 446.0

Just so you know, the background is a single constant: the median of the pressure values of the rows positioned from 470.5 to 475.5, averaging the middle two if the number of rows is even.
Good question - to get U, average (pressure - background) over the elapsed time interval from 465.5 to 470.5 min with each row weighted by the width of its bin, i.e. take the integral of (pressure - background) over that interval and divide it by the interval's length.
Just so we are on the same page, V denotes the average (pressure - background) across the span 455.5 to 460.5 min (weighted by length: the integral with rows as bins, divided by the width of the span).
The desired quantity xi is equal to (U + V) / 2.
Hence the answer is -4.8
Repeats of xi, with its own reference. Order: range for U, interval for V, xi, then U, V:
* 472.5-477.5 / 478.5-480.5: 1.7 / 1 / 2.4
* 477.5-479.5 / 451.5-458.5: -1.7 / 2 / -5.4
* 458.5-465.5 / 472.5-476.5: -2.4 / -6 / 0.8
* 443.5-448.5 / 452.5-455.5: -7.4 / -9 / -5.7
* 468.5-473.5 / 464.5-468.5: -4.1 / -2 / -6.6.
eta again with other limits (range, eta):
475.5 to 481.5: 21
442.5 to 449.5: 10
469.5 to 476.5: 19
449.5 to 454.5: 12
